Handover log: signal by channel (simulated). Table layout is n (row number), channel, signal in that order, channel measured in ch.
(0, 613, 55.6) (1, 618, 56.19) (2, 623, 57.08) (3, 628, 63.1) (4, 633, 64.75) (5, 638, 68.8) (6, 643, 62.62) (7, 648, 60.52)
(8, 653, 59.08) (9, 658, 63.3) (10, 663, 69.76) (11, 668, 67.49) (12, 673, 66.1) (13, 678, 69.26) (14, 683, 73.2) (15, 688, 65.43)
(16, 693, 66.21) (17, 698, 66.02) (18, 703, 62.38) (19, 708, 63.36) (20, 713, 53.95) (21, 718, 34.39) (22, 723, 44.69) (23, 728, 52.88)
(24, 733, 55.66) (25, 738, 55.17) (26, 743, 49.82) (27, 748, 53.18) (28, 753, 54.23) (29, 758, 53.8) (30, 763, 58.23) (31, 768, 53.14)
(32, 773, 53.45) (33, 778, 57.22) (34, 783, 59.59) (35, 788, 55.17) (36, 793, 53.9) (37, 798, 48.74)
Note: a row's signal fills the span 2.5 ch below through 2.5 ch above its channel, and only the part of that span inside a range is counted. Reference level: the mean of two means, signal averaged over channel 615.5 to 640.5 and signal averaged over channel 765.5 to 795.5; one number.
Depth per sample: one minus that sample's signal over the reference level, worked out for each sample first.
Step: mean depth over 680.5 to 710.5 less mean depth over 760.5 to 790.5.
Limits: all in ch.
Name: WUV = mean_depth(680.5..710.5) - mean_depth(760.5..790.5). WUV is -0.17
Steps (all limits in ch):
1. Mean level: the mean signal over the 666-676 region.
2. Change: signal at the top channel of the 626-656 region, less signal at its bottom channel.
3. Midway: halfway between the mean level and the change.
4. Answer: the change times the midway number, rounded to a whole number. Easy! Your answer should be -126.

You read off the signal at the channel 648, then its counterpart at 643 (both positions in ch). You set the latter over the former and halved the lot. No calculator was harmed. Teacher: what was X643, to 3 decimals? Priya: 0.517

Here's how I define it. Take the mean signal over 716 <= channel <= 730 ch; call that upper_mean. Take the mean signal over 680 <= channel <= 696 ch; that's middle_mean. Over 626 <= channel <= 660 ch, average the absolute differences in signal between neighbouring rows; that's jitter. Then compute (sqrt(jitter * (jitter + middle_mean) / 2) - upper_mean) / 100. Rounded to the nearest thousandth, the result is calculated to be -0.332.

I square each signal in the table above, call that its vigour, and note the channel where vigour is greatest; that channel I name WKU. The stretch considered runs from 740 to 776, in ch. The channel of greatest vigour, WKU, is 763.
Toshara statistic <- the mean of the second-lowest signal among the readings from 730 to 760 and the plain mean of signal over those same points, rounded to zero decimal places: 53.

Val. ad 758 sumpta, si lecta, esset 53.8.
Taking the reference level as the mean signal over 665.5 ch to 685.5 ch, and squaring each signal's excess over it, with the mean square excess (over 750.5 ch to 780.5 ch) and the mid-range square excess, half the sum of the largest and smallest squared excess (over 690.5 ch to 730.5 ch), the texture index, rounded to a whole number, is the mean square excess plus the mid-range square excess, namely 803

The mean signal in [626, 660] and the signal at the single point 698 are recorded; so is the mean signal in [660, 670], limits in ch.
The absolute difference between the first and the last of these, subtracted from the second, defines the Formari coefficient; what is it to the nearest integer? 61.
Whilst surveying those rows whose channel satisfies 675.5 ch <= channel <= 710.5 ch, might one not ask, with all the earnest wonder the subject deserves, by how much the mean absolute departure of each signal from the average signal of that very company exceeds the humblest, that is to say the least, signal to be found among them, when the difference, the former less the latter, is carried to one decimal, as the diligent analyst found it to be -59.7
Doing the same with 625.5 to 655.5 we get -56.7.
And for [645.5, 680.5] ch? -55.6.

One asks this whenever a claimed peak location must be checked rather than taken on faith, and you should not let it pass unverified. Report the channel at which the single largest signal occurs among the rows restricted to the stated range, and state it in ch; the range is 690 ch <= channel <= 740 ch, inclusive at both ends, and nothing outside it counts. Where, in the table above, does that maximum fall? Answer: 693 ch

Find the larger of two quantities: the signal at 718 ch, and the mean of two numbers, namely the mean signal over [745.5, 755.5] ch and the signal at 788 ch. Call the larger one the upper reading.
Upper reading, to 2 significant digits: 54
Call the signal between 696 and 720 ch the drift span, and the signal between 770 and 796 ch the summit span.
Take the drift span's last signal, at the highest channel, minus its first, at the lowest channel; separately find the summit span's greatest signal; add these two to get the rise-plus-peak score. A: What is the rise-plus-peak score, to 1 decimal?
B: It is 28.0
